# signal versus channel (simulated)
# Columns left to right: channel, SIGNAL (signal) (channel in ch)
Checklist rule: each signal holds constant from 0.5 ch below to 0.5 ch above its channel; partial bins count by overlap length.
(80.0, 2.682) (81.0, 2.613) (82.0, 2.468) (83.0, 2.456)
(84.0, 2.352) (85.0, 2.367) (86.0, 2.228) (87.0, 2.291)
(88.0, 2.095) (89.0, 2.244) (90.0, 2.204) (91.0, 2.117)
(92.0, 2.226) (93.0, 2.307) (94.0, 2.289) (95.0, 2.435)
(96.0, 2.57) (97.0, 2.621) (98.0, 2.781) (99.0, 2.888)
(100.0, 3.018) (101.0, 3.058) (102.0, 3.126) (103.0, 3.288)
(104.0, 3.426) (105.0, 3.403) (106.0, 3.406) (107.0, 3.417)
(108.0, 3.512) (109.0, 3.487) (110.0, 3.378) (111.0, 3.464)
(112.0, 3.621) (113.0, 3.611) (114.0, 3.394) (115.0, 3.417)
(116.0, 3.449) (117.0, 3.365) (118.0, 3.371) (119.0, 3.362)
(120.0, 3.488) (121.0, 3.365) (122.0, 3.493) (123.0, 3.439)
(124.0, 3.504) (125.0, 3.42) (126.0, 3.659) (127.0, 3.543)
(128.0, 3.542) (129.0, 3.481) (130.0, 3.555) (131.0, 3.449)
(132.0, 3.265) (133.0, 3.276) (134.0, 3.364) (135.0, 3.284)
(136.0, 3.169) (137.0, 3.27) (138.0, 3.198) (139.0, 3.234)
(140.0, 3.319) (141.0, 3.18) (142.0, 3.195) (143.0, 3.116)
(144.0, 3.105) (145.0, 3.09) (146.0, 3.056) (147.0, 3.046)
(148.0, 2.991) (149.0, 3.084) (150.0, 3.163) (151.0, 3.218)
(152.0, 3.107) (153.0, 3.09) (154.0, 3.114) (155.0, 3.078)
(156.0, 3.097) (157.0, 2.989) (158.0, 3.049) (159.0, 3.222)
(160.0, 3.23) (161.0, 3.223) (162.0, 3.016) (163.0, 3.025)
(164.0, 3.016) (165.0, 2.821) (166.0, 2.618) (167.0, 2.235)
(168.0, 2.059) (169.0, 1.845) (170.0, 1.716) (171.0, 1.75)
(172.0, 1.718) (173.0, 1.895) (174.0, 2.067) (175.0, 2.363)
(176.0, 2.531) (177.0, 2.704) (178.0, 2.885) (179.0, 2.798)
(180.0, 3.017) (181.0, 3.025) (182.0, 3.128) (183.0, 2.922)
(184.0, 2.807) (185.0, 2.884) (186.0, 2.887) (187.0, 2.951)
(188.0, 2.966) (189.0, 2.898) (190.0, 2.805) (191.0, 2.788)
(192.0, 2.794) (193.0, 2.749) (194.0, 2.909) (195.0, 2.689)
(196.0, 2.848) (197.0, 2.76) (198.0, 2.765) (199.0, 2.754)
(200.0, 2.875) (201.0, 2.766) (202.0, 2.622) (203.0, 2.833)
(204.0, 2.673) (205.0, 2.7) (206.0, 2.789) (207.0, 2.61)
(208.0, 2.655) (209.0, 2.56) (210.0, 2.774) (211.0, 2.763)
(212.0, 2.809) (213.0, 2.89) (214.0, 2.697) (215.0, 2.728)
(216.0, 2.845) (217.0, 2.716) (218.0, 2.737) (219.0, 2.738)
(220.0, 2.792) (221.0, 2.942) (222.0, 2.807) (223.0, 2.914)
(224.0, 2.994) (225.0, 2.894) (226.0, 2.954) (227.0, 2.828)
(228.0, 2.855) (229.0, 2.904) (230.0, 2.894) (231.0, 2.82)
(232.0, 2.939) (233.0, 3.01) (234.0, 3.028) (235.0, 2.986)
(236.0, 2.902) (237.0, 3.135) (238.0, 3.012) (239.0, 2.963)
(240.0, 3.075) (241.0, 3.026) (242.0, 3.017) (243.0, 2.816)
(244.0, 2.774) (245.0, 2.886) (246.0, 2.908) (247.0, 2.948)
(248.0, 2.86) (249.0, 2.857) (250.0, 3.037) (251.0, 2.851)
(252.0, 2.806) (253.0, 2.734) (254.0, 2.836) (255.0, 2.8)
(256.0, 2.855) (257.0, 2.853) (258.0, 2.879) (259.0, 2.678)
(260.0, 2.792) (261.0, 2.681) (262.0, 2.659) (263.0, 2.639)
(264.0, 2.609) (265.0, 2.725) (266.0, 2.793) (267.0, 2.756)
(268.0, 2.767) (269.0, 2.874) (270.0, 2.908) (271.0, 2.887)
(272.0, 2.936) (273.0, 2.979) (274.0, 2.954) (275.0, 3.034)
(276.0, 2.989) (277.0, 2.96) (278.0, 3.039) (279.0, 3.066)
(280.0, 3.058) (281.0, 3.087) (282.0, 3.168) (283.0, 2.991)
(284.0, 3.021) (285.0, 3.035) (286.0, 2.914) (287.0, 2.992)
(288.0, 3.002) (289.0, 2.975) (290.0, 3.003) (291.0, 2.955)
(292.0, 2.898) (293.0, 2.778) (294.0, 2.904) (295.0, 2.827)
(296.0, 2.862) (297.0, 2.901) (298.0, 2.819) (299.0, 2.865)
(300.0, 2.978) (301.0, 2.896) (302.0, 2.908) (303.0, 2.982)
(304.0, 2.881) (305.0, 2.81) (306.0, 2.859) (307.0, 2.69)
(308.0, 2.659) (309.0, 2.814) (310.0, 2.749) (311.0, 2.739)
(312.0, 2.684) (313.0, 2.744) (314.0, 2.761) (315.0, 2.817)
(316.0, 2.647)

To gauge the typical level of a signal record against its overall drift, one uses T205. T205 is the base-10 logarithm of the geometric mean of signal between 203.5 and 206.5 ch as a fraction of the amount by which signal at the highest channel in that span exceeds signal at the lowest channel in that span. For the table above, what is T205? 1.4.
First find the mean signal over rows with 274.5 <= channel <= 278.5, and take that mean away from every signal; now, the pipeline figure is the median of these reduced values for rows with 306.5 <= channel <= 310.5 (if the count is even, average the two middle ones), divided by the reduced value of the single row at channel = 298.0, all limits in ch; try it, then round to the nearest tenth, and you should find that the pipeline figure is 1.5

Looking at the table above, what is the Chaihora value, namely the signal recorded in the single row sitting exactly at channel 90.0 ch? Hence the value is 2.204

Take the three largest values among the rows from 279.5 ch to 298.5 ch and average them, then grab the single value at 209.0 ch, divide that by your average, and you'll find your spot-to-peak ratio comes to 0.82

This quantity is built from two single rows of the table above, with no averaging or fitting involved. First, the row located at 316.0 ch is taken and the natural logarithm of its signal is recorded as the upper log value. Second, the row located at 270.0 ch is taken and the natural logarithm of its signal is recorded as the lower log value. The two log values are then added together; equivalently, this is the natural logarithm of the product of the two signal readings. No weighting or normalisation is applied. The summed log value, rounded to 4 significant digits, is 2.041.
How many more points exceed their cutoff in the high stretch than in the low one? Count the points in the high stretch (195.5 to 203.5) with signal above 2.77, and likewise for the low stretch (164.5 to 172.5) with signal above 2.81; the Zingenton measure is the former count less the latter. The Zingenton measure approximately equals 2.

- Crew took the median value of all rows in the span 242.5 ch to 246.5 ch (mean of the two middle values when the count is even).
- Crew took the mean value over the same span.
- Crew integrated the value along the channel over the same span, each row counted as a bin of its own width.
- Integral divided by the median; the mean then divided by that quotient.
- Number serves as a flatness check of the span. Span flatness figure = 0.71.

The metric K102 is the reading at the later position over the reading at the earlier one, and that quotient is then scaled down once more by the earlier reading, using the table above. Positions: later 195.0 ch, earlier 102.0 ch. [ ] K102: 0.28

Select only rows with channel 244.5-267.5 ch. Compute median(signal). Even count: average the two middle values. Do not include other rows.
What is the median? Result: 2.8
